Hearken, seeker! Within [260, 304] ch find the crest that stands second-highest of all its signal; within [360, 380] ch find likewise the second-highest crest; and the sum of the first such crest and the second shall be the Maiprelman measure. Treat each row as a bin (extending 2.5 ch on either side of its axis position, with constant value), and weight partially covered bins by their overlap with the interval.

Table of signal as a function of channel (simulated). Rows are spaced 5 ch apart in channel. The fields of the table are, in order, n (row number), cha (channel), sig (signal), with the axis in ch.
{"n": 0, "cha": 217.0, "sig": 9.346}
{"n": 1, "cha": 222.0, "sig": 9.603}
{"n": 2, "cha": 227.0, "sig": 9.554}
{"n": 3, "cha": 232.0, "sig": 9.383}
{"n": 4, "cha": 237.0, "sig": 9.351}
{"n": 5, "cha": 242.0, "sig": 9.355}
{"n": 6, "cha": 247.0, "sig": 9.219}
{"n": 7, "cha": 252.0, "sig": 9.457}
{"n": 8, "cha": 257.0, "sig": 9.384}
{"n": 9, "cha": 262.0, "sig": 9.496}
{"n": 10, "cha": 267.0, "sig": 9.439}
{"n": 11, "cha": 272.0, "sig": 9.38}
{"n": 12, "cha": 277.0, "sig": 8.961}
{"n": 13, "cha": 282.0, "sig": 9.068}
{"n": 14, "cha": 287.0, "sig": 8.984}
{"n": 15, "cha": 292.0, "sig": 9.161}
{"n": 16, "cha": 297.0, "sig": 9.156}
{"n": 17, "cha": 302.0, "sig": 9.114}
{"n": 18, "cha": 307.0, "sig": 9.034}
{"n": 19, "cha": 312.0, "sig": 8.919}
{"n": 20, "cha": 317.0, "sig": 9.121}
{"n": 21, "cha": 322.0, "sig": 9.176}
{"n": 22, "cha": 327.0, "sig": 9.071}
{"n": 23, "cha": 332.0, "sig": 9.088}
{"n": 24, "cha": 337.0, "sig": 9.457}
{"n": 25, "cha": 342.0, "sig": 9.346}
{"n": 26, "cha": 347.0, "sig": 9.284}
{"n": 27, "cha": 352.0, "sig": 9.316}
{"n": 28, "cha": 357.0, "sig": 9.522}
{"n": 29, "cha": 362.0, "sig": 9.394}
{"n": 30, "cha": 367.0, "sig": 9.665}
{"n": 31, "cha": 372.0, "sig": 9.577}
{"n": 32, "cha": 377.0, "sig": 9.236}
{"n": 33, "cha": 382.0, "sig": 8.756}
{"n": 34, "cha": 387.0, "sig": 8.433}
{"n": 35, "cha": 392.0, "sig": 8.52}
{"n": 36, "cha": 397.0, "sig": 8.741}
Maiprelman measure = 19.02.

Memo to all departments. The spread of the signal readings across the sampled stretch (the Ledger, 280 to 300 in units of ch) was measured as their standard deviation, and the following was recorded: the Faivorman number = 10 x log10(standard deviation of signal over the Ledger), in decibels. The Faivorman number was -11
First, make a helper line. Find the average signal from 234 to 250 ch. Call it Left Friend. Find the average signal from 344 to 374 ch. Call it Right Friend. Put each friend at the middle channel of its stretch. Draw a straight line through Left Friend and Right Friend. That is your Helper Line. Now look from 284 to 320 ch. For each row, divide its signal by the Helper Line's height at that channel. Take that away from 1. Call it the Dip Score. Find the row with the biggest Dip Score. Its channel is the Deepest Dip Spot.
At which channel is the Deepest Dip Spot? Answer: 312.0 ch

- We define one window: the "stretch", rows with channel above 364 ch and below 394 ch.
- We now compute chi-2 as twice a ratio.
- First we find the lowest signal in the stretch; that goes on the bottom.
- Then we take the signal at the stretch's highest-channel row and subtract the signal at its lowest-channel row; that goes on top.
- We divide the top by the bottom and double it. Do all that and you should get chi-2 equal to -0.27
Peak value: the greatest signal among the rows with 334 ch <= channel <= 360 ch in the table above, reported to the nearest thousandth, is 9.522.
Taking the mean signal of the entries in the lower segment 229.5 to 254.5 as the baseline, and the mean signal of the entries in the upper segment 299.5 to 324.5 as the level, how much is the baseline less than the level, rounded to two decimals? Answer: -0.28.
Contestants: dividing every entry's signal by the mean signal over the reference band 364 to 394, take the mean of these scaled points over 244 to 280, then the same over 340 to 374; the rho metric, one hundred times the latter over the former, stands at 101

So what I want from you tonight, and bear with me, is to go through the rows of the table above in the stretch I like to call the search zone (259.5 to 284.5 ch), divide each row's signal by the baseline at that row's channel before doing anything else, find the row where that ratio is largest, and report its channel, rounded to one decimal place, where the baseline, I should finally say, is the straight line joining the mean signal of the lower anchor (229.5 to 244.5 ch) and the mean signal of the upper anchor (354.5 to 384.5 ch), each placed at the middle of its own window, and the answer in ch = 262.0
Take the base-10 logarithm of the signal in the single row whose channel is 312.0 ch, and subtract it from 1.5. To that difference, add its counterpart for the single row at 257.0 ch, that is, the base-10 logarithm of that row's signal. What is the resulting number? 1.52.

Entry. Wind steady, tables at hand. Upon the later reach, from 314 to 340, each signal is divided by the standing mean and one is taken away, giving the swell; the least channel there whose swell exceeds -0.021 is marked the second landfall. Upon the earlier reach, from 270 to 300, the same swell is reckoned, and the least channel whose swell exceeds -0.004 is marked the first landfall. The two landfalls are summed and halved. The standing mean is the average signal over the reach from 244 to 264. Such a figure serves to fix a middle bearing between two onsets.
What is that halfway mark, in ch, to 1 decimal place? 304.5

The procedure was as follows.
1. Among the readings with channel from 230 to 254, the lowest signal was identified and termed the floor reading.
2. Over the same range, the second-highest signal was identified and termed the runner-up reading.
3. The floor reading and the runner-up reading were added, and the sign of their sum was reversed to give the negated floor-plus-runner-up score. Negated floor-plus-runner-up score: -18.6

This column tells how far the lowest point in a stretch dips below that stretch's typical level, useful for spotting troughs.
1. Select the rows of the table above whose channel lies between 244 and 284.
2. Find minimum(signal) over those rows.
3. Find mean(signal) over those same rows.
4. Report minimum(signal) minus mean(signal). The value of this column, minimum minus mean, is -0.34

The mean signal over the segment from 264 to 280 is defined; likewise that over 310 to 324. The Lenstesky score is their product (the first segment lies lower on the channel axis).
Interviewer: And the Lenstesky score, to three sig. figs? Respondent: 84.0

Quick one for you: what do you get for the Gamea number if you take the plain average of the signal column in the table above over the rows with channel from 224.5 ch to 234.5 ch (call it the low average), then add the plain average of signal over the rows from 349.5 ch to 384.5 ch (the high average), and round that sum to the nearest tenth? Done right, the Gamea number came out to 18.8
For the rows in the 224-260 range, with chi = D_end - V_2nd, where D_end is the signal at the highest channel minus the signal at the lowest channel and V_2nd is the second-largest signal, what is -9.63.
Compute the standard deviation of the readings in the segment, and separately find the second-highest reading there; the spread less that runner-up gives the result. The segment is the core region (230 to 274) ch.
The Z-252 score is -9.38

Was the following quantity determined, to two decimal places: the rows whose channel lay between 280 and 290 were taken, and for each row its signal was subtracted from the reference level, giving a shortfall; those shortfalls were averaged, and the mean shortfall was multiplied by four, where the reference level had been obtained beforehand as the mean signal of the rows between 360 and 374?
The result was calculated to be 2.08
